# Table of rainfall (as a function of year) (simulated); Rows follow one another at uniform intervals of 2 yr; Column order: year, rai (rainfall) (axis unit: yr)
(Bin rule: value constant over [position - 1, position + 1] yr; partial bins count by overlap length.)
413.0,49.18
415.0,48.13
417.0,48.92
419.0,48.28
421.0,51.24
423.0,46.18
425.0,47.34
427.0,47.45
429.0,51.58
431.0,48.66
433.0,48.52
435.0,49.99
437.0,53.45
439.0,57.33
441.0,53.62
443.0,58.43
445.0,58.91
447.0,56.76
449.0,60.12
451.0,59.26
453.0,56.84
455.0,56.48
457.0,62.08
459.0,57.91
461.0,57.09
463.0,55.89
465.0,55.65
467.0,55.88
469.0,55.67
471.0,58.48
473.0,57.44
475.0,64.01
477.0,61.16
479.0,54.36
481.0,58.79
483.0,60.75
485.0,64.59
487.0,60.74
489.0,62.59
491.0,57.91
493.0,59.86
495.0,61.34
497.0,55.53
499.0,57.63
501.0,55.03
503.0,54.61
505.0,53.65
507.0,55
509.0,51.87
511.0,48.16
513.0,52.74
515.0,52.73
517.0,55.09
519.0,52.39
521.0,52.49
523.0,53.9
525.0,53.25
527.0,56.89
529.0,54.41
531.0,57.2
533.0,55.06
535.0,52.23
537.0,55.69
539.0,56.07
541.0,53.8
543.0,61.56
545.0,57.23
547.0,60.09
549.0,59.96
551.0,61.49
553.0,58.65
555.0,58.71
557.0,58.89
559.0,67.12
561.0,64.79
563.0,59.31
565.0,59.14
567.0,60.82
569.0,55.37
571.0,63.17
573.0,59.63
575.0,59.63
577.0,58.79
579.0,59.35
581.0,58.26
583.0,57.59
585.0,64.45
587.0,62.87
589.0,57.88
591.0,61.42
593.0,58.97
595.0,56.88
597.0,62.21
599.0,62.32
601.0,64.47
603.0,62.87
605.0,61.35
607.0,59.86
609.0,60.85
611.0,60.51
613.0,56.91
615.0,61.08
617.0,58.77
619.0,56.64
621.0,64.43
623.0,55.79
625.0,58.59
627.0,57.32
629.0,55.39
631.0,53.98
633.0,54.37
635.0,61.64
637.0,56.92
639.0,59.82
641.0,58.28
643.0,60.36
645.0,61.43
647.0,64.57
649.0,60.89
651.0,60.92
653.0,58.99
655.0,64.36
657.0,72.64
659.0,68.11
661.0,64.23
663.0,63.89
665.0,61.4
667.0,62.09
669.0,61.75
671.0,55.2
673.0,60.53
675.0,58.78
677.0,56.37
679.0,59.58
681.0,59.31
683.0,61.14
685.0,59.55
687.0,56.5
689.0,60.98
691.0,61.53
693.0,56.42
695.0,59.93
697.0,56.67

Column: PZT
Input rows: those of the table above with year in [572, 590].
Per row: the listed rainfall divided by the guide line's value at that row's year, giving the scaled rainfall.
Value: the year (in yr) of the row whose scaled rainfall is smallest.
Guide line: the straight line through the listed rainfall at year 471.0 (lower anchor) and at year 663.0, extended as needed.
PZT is 583.0 yr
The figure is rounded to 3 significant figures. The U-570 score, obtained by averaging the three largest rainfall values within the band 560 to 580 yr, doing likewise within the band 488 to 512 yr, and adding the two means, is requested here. 124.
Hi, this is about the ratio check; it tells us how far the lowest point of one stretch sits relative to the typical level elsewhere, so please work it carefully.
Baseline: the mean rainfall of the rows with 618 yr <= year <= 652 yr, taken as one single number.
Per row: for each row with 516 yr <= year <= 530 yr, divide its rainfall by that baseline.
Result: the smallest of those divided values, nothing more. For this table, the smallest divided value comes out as 0.889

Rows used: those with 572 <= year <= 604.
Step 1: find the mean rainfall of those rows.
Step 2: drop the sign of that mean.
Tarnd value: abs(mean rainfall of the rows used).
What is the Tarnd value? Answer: 60.5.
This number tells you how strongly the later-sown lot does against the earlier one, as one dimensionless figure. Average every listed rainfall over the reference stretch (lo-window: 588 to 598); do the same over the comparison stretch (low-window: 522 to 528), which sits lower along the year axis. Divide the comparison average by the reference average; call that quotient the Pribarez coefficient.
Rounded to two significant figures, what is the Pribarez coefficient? 0.92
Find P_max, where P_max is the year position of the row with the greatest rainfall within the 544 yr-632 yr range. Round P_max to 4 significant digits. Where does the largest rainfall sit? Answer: 559.0 yr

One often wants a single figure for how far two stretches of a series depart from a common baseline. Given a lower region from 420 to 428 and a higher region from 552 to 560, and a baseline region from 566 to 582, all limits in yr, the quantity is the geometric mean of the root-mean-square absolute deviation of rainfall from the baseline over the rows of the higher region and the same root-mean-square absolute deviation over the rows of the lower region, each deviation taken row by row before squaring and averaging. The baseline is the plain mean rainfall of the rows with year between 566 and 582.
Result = 6.7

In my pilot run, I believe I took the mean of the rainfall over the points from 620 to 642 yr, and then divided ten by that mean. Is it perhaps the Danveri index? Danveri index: 0.173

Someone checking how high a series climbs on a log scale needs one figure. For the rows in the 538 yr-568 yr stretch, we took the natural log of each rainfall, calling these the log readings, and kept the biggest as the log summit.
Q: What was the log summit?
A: 4.21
